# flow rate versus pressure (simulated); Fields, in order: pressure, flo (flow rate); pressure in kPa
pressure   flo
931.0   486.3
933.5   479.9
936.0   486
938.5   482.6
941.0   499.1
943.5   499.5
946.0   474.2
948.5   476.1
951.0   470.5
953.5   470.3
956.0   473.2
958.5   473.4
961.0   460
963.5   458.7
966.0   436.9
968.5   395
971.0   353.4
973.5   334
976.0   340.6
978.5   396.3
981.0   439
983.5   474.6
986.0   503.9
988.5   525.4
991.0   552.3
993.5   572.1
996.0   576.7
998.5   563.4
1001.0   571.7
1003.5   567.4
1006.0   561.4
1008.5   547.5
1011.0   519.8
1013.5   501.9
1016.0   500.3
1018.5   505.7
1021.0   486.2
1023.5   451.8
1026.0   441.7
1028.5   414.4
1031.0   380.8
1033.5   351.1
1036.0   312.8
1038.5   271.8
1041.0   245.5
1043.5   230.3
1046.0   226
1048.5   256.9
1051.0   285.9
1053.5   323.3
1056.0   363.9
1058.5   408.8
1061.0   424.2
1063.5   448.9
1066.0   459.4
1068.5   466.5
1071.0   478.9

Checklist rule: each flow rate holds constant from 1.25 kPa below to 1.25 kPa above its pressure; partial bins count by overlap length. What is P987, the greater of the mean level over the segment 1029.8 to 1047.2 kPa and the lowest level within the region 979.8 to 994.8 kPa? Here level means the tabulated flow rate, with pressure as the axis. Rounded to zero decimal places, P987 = 439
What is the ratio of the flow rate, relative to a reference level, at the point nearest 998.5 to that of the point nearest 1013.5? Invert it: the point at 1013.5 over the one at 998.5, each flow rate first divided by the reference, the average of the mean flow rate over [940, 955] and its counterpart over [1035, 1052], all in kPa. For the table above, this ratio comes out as 0.89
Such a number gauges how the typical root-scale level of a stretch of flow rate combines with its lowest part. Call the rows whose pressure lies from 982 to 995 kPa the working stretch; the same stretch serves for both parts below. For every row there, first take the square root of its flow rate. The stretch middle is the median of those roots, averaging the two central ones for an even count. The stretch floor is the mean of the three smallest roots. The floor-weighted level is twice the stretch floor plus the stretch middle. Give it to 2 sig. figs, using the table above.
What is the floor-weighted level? 68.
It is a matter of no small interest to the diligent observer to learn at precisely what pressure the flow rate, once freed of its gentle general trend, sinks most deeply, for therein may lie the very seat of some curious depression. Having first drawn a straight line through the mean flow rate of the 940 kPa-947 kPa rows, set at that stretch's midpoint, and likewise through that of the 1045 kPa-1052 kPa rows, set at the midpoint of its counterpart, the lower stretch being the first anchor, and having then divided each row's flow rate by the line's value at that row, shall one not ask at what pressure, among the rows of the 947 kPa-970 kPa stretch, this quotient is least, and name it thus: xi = 968.5 kPa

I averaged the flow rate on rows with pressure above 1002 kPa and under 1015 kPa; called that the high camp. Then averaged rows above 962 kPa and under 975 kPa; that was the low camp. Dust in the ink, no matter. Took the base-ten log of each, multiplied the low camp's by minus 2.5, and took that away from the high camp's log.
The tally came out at 9.2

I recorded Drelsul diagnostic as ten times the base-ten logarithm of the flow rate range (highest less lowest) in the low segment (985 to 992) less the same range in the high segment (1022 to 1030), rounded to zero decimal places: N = 10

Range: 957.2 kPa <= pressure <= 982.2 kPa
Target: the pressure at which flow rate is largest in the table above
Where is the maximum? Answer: 958.5 kPa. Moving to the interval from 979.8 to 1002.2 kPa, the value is 996.0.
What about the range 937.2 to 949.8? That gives 943.5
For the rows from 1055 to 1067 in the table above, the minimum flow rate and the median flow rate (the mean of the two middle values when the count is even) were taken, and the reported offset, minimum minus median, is -60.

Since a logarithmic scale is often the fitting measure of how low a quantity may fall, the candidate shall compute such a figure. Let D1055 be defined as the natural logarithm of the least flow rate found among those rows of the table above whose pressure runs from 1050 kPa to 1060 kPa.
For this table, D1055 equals 5.7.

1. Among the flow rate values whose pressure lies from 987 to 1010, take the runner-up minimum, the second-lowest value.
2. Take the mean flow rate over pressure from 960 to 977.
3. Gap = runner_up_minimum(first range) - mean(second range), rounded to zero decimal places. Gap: 151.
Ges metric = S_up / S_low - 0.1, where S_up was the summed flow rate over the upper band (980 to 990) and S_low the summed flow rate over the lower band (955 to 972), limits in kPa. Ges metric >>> 0.5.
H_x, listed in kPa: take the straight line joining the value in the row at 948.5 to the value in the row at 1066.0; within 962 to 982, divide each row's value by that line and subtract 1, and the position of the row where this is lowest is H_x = 973.5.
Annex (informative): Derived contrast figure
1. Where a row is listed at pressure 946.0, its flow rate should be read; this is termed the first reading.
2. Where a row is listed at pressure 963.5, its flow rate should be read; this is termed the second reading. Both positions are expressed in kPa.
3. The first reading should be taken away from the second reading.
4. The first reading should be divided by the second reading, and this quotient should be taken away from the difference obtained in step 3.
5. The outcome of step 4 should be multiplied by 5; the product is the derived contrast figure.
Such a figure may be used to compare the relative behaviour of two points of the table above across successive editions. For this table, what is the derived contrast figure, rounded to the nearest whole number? -83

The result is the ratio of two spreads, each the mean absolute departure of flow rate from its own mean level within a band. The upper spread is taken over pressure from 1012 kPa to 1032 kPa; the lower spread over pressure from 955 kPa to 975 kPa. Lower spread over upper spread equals 1.2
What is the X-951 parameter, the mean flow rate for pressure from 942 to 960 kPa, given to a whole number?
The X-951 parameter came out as 477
